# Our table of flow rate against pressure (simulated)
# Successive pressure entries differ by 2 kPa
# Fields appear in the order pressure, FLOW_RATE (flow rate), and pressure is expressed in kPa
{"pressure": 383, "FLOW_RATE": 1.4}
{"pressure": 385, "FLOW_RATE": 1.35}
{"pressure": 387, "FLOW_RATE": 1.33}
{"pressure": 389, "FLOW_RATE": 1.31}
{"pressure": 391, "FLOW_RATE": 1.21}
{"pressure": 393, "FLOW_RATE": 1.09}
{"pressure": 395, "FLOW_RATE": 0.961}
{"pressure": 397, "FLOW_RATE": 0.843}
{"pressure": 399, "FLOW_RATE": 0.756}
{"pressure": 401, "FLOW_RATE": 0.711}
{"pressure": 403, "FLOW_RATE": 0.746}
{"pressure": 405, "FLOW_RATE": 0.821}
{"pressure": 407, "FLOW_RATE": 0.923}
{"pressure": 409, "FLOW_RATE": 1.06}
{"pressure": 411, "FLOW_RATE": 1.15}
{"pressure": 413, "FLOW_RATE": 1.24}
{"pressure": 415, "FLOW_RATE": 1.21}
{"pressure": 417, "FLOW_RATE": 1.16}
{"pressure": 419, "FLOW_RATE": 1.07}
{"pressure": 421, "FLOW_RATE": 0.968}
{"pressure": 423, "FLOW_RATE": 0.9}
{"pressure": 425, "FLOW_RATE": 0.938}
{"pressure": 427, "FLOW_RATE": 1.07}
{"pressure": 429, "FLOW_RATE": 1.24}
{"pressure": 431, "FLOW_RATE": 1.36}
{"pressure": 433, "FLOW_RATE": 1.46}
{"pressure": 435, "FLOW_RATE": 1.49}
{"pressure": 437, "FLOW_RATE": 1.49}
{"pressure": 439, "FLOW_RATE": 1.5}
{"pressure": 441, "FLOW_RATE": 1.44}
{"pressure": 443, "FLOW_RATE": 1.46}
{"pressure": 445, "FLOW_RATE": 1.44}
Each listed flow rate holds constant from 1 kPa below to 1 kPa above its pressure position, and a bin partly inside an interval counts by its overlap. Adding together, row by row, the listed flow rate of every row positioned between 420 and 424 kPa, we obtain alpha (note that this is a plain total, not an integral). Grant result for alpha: 1.9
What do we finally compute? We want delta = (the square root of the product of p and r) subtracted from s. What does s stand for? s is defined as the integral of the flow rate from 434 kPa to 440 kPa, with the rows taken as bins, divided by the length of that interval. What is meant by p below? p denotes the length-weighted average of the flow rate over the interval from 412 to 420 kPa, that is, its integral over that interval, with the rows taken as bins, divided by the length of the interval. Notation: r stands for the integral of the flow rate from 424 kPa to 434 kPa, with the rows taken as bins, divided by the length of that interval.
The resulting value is 0.3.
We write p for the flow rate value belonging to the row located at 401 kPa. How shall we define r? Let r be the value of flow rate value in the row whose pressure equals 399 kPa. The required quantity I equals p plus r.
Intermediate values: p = 0.711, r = 0.756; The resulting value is 1.5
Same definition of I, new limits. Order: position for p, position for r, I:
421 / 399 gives 1.7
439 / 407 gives 2.4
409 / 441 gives 2.5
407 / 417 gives 2.1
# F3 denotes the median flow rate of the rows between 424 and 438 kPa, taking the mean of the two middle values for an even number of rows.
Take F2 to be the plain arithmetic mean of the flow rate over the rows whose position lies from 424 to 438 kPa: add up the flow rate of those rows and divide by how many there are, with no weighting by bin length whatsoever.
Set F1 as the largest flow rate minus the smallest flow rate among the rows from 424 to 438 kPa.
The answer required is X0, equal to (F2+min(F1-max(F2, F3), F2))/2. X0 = 0.24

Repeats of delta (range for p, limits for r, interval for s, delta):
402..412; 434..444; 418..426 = -0.2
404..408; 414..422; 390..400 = 0.0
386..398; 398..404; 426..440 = 0.5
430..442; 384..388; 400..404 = -0.7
